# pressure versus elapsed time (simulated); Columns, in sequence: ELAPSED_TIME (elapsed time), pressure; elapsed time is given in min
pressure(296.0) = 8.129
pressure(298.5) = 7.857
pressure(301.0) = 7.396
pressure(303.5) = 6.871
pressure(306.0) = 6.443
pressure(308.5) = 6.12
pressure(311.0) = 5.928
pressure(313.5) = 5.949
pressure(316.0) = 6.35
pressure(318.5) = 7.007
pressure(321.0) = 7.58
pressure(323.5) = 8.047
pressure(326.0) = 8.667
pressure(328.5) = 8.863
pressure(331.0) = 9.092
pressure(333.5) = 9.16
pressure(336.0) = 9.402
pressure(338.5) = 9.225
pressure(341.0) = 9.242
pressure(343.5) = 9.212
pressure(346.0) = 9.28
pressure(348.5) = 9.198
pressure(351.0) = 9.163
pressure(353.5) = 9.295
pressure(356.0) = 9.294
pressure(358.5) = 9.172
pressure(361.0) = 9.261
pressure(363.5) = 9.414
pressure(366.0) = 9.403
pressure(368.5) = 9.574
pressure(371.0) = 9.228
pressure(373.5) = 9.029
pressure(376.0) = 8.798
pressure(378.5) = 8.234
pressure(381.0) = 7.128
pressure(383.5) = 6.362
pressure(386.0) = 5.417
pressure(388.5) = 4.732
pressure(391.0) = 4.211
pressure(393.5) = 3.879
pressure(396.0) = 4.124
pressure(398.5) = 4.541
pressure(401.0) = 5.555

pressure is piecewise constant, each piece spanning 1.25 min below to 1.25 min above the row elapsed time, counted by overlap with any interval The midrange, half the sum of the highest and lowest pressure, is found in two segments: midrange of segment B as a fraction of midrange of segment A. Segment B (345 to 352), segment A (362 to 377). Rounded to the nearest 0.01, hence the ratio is 1.00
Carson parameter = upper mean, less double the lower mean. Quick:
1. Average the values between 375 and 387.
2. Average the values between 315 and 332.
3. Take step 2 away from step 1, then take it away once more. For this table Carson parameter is -9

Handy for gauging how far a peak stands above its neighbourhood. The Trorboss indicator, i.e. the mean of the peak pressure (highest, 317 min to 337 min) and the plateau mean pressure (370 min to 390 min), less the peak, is -1.0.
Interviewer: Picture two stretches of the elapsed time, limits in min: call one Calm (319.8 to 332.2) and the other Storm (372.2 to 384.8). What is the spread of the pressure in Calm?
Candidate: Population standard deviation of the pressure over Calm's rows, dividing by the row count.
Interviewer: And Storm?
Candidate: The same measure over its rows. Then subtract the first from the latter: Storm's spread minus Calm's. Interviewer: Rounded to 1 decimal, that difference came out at 0.5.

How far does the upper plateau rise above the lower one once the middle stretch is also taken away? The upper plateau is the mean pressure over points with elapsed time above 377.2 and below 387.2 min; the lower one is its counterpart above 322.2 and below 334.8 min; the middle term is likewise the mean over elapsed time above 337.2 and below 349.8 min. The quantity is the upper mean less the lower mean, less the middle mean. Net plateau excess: -11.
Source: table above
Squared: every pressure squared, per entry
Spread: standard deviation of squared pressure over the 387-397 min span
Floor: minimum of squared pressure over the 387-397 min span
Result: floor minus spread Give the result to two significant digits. 12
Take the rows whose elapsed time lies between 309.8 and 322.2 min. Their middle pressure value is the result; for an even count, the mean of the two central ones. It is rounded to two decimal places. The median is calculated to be 6.35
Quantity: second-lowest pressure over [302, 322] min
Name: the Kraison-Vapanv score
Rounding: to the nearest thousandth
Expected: 5.949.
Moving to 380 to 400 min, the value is 4.124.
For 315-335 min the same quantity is 7.007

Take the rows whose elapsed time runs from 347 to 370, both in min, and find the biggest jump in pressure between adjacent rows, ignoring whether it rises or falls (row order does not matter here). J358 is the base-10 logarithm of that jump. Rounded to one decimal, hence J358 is -0.8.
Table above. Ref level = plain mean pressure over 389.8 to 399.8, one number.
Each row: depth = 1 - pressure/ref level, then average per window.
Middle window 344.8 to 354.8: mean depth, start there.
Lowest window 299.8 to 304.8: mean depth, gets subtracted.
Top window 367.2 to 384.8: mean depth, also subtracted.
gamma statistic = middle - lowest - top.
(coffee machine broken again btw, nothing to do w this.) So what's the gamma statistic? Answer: 0.5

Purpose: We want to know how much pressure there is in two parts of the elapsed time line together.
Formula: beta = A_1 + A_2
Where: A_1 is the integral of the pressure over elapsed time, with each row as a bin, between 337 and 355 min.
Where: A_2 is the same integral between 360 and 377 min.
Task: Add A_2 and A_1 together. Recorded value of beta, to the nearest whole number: 323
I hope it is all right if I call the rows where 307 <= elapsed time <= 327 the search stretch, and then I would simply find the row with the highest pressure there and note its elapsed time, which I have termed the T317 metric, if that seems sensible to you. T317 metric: 326.0 min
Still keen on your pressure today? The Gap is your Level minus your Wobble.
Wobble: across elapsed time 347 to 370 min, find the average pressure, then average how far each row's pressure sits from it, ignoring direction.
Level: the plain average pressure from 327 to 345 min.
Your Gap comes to 9.1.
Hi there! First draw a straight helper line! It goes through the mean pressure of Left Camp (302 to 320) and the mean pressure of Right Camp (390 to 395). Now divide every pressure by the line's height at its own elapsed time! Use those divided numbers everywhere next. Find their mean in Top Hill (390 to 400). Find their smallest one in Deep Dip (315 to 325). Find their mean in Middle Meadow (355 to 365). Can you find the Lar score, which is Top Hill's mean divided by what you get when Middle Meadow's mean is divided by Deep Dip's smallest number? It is 0.58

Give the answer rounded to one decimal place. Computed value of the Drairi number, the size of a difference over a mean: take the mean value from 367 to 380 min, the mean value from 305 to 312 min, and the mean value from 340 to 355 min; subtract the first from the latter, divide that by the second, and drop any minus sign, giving 0.0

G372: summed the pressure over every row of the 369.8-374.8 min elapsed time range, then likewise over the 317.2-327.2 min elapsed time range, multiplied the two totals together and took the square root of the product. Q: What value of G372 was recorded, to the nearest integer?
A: 24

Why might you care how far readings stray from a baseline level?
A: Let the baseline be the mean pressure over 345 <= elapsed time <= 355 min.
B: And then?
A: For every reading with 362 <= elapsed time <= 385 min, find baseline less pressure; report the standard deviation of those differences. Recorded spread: 1.1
